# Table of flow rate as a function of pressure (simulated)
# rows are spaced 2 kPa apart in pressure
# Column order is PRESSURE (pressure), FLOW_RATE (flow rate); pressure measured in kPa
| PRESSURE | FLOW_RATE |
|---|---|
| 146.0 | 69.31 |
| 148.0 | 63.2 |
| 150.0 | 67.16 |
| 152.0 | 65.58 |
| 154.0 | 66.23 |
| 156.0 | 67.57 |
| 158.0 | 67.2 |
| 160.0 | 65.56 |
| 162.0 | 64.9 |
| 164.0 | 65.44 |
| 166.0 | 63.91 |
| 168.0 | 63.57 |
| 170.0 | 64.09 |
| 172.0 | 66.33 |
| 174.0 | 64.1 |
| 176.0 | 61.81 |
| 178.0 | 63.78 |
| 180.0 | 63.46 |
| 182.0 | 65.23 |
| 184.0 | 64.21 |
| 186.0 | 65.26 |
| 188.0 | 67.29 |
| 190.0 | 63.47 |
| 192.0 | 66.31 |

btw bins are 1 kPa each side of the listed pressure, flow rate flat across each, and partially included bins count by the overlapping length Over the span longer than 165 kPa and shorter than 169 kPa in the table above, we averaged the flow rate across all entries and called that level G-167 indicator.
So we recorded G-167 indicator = 63.7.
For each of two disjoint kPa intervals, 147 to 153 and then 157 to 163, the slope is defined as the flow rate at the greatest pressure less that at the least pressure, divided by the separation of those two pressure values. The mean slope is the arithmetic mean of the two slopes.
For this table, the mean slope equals 0.0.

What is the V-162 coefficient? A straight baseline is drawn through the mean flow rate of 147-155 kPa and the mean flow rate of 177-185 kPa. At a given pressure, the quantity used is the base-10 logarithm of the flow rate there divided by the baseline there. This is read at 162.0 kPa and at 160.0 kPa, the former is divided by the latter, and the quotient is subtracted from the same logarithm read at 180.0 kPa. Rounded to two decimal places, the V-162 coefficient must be 0.32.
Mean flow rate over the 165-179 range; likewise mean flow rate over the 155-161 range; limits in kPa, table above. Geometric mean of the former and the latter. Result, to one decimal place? 65.3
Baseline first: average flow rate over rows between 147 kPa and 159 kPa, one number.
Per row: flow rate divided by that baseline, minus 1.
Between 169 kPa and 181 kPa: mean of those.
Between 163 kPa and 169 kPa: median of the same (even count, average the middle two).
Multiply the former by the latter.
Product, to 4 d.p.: 0.0011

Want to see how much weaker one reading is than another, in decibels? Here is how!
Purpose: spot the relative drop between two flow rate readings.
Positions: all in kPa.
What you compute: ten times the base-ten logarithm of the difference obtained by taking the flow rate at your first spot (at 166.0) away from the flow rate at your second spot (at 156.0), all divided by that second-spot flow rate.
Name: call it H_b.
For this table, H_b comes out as -13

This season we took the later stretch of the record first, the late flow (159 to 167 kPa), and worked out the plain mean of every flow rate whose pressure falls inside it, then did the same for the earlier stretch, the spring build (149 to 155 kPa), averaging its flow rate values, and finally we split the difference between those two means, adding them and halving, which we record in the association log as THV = 65.6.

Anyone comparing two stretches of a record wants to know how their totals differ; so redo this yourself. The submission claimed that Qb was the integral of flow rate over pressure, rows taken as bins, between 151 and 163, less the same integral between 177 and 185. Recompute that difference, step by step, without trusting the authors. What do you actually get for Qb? 281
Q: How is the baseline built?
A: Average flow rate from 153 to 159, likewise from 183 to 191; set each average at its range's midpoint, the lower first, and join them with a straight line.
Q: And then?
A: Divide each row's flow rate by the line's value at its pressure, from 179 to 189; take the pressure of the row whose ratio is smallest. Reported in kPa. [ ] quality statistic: 180.0 kPa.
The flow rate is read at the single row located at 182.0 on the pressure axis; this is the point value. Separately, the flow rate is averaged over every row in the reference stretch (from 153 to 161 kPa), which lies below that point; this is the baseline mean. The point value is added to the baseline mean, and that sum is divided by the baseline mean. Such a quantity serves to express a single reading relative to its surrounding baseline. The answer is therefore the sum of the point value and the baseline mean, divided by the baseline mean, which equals 1.98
